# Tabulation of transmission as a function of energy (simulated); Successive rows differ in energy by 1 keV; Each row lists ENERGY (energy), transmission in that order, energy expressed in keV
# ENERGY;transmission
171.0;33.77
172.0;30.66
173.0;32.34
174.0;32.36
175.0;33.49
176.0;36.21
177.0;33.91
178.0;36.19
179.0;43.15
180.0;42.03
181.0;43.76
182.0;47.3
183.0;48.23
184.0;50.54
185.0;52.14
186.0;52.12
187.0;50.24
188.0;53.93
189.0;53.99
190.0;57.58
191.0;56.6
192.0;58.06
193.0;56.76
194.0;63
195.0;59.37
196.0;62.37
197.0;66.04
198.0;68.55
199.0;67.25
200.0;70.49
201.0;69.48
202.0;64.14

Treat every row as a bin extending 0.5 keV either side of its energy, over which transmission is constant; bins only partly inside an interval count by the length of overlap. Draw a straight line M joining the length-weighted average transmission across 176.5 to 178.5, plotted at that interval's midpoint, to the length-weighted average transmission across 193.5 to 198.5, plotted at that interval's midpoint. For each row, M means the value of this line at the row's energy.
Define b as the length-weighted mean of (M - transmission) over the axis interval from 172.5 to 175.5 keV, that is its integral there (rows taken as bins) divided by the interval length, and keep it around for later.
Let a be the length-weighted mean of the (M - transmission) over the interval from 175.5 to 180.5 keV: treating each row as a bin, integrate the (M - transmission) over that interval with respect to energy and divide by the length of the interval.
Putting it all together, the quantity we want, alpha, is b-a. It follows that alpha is -1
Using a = -2.5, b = -3.1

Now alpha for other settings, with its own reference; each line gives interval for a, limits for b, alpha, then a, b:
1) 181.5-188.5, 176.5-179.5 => 2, -3.9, -1.9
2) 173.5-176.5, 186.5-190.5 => 1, -2.9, -1.8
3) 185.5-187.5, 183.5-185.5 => -3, -2.1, -5.4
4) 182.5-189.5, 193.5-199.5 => 4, -3.3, 0.2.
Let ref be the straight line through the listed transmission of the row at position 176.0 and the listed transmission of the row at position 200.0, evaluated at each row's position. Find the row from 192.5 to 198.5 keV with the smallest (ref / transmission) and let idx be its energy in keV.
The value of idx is 194.0 keV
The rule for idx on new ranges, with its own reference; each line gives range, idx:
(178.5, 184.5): 179.0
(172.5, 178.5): 173.0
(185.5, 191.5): 186.0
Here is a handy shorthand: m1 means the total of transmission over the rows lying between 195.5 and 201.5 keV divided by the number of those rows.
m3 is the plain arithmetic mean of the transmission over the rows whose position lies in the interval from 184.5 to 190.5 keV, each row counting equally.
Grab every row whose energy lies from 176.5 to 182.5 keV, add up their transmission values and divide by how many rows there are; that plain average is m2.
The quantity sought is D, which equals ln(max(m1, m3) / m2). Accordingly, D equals 0.50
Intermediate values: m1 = 67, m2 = 41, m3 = 53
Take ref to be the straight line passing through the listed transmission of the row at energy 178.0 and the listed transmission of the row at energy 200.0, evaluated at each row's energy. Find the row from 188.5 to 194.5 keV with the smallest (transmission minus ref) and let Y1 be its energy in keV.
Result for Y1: 193.0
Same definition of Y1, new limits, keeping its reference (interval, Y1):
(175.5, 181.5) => 177.0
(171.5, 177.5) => 177.0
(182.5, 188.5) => 187.0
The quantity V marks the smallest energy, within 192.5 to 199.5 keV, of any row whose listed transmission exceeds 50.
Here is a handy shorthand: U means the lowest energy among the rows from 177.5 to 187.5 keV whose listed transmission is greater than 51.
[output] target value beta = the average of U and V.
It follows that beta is 189.0 keV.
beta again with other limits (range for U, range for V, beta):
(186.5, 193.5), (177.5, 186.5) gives 186.0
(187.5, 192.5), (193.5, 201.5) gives 191.0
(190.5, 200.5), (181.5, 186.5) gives 187.5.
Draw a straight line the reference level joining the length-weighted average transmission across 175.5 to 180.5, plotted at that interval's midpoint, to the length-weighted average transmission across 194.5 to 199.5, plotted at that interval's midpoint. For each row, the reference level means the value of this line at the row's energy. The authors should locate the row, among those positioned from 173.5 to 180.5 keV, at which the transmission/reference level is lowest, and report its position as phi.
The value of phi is 177.0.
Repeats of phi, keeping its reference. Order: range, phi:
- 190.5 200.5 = 195.0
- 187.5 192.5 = 191.0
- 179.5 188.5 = 187.0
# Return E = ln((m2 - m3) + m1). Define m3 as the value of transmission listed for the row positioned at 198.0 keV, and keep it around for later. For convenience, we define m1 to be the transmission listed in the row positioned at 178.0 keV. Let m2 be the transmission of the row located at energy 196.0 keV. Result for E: 3.4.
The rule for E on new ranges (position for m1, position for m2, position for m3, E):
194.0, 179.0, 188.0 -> 4.0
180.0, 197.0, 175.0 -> 4.3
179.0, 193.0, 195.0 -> 3.7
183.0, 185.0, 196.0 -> 3.6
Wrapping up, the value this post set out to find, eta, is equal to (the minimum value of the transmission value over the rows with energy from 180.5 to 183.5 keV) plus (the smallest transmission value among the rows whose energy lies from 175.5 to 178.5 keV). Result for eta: 78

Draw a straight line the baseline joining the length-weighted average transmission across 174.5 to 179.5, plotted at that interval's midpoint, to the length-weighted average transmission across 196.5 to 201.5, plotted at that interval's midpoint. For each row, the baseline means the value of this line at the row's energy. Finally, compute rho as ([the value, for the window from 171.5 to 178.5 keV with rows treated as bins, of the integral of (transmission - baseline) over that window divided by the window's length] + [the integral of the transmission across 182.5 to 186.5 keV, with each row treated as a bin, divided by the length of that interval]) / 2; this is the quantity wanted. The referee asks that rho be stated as 25.3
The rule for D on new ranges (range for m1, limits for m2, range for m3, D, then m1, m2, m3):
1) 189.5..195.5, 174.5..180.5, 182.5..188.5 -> 0.45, 59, 37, 51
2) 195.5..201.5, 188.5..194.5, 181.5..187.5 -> 0.16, 67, 58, 50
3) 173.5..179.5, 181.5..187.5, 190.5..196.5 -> 0.17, 36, 50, 59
